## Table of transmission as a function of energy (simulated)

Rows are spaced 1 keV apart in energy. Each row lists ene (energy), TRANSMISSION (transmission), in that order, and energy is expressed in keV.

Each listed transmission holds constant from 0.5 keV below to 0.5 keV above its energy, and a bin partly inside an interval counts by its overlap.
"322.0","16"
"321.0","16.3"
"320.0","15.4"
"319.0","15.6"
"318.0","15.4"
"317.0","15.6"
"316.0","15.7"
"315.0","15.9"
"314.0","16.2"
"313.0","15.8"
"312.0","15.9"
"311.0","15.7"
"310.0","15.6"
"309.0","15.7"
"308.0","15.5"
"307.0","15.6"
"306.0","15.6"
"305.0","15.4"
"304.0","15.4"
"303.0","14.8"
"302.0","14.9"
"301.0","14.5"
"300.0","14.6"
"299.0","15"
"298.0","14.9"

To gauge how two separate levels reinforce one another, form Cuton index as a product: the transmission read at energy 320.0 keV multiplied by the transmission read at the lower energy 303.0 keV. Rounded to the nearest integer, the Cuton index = 228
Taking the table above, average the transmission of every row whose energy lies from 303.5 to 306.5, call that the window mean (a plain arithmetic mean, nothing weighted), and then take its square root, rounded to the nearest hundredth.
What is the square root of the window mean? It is 3.93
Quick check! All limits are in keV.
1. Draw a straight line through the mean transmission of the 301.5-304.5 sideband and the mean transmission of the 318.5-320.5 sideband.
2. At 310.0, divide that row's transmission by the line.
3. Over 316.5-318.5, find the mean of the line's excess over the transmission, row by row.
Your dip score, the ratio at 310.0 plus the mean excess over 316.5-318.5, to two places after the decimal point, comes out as 0.97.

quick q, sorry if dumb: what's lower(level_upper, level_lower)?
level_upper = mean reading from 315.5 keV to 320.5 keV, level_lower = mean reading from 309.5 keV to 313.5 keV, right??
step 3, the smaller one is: 15.5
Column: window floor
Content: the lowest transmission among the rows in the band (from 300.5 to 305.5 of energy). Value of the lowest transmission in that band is 14.5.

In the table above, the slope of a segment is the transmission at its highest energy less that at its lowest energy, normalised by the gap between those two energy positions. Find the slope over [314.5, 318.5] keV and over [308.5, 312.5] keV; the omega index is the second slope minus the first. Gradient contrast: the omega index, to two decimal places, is 0.23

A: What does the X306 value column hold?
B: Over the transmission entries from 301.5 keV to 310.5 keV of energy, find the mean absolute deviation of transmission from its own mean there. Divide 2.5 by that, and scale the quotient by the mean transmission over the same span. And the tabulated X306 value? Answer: 161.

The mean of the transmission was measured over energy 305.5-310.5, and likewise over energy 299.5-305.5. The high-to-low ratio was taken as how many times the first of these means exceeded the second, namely 1.04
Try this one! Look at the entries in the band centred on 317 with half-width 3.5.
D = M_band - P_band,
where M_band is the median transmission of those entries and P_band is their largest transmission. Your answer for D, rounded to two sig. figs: -0.60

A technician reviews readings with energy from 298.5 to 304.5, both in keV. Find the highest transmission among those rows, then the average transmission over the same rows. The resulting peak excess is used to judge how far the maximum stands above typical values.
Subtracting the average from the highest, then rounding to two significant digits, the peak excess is 0.53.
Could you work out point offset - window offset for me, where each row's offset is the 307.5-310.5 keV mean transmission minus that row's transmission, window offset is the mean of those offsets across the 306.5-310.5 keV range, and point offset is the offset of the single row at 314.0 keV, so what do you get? -0.60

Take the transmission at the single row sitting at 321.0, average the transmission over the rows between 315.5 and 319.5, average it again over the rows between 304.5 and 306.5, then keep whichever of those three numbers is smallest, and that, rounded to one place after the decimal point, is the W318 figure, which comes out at 15.5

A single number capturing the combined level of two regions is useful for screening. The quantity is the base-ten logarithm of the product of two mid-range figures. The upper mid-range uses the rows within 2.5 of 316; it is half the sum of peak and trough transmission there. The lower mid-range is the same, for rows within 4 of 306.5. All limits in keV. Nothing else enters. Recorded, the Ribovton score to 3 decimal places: 2.382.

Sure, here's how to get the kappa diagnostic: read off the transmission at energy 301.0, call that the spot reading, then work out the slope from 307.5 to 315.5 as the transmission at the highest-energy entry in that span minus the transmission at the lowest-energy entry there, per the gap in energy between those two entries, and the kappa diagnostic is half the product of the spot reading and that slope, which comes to 0.41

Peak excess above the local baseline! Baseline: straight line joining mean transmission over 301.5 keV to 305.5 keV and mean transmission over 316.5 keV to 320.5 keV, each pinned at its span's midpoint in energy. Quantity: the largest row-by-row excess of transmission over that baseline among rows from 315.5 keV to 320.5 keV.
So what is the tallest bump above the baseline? 0.3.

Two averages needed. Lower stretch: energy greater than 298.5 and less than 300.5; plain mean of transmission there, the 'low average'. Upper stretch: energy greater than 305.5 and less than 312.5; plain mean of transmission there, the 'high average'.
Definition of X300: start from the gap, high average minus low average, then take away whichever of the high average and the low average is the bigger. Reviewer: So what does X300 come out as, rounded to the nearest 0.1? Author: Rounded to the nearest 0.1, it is -14.8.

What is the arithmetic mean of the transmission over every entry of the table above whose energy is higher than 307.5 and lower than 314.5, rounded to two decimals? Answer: 15.77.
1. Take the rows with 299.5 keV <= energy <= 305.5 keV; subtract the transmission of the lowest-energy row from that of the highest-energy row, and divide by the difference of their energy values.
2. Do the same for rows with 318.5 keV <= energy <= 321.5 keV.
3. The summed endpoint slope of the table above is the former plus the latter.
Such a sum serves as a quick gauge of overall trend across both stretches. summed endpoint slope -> 0.51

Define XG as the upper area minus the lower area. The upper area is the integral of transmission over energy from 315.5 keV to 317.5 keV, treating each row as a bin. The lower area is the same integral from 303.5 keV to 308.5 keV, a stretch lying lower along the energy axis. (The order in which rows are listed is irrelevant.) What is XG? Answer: -46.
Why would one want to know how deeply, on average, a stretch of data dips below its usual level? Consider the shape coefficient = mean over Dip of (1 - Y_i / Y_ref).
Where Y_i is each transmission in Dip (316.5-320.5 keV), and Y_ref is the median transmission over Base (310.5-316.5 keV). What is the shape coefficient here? 0.022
